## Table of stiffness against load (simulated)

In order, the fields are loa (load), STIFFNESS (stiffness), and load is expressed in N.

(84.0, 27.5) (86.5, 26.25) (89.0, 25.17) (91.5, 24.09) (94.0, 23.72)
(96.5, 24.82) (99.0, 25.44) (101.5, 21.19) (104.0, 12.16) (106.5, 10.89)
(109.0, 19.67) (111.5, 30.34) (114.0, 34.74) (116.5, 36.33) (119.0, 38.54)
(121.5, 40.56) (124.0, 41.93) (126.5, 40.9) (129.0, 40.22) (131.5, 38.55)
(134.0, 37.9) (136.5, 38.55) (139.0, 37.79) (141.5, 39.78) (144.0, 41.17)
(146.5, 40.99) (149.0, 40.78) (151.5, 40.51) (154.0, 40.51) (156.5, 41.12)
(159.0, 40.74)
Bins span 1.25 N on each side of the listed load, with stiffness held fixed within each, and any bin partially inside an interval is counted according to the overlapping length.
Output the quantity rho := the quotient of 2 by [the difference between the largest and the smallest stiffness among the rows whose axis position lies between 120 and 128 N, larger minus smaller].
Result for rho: 1.5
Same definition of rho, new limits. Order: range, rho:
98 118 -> 0.1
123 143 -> 0.5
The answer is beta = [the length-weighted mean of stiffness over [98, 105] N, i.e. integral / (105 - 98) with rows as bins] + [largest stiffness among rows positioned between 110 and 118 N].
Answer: 56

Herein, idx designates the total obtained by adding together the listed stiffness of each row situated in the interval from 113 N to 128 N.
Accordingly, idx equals 233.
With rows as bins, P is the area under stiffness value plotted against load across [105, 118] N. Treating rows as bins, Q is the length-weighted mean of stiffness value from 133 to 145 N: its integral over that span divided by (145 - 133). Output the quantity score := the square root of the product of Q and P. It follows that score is 116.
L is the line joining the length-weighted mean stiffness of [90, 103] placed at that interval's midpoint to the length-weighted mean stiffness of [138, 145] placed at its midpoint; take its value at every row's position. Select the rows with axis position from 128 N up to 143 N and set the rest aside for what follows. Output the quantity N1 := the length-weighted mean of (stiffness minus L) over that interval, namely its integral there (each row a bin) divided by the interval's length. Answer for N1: 1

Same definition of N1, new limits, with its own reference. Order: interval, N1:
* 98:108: -9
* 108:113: -3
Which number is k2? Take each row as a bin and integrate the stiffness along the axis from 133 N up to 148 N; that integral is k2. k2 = 591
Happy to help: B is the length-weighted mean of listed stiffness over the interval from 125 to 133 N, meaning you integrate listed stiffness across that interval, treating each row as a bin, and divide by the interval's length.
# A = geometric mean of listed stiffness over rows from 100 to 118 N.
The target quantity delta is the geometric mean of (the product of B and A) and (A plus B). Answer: 229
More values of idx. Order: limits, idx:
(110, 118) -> 101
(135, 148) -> 198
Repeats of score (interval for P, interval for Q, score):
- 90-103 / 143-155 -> 112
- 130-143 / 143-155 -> 143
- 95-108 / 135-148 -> 99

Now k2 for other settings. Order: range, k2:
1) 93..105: 259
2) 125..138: 510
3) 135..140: 191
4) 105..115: 233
